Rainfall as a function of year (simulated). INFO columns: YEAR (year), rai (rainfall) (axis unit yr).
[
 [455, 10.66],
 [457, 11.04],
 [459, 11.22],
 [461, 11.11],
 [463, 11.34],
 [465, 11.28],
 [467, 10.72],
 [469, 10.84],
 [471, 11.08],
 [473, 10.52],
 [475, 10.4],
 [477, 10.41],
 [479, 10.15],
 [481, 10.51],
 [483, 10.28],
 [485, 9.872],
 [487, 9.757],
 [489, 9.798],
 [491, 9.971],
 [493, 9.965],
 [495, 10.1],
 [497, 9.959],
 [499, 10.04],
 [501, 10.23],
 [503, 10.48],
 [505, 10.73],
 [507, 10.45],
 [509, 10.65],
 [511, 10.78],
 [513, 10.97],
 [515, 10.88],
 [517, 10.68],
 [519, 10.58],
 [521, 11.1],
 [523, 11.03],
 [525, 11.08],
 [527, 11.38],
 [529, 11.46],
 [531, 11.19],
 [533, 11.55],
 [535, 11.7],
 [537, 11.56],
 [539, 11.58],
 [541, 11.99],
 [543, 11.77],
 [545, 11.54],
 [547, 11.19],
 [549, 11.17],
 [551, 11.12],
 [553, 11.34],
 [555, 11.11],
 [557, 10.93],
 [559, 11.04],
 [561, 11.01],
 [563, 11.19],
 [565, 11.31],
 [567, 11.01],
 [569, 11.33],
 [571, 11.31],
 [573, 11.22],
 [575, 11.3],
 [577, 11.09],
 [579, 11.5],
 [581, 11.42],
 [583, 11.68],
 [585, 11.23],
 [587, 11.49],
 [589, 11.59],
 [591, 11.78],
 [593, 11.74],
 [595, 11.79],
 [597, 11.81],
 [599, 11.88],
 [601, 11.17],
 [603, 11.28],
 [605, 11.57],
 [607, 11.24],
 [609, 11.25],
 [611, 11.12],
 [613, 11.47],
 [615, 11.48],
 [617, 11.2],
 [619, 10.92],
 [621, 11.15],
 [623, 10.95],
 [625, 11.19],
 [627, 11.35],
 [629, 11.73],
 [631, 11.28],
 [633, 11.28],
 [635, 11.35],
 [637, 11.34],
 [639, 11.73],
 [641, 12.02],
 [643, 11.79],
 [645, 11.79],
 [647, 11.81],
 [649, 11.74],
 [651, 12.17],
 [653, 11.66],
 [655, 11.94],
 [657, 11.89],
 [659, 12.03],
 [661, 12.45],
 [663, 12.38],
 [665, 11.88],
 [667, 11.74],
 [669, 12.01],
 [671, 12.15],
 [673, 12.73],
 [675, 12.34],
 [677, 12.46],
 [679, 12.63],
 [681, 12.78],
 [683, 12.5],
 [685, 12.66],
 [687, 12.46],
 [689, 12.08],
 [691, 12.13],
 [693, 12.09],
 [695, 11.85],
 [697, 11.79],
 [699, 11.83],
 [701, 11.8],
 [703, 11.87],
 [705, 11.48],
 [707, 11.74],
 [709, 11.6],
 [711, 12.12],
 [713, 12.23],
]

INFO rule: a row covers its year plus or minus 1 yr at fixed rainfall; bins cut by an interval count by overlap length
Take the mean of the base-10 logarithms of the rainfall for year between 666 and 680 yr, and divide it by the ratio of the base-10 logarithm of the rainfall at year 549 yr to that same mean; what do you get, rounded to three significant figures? 1.13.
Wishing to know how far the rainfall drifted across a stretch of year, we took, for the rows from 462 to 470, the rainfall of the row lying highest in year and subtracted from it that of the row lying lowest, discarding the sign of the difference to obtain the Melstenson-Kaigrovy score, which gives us 0.50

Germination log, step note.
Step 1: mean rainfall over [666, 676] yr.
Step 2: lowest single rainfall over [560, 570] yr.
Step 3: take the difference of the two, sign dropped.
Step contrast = 1.2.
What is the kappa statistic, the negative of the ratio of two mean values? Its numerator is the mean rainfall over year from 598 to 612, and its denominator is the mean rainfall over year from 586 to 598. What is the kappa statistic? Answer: -0.97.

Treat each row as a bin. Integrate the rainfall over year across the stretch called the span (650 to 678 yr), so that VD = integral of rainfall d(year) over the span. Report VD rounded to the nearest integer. 340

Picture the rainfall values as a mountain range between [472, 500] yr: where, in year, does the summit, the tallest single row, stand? 473 yr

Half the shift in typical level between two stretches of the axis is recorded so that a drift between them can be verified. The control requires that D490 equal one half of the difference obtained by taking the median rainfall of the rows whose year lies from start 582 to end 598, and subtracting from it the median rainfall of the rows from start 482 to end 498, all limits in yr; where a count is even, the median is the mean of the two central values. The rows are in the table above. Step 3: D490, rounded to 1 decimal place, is 0.9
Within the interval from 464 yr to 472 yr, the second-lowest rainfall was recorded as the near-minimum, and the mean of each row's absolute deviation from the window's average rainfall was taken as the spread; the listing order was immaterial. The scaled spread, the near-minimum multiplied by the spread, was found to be 2.2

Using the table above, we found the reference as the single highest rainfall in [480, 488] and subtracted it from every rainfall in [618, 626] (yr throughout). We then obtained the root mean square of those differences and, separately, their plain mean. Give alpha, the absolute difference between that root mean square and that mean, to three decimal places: 0.013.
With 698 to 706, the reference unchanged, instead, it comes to 0.010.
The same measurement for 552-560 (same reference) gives 0.019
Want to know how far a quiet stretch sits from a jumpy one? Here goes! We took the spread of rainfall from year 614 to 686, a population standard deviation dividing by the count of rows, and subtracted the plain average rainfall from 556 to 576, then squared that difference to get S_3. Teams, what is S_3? 113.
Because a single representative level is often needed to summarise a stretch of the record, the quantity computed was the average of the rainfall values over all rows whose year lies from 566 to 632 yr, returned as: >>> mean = 11.38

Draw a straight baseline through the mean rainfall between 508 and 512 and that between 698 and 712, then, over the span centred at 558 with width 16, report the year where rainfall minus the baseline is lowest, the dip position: 557 yr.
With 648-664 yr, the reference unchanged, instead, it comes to 653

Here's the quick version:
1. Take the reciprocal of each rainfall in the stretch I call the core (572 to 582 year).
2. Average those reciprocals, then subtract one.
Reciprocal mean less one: -0.912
